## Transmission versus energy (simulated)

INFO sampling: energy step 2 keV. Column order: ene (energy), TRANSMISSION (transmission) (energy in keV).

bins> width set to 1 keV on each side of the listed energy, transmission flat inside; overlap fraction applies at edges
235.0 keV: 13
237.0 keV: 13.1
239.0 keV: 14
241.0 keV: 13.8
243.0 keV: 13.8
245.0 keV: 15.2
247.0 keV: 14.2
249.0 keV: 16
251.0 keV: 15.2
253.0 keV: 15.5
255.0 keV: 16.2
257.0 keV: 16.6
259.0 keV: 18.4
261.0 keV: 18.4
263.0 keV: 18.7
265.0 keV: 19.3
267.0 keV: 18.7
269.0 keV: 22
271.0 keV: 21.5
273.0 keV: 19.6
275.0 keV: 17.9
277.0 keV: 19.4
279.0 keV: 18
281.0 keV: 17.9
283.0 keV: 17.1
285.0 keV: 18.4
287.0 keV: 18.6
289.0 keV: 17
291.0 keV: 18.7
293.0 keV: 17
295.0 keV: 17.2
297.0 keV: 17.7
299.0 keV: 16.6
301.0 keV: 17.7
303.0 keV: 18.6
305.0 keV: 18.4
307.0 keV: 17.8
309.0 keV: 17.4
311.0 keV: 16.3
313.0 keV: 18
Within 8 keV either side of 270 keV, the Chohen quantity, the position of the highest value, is 269.0 keV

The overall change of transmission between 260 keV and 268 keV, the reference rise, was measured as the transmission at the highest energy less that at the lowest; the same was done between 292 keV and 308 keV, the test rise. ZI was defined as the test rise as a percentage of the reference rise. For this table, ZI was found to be 267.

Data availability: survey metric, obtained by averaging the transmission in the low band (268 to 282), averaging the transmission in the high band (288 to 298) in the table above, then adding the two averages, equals 37.0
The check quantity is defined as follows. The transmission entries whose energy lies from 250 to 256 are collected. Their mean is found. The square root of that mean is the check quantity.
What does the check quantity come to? 3.95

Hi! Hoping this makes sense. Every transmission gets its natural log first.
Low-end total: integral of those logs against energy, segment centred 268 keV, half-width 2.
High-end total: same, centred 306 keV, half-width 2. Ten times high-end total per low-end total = 9.6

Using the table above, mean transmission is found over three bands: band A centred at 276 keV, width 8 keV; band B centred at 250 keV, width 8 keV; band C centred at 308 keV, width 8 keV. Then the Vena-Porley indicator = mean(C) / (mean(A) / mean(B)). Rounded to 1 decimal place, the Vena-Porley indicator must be 14.2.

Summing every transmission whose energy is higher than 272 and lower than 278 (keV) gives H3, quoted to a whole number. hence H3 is 57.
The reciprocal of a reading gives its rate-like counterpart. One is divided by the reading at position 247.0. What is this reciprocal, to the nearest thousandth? 0.070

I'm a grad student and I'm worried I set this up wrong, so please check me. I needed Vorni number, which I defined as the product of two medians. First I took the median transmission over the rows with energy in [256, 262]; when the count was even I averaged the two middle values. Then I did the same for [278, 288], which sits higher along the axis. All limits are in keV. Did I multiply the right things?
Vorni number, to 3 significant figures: 331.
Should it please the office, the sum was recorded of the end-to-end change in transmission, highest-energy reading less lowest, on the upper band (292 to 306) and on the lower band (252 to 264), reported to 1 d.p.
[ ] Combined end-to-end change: 4.6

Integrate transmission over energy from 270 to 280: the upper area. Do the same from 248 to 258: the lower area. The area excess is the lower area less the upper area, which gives -34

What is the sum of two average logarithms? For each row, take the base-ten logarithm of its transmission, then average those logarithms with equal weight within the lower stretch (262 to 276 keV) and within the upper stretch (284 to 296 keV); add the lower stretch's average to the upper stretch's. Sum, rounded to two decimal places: 2.54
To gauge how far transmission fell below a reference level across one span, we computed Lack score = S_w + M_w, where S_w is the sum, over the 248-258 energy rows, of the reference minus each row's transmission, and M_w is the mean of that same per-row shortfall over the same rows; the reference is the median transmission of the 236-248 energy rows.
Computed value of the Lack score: -12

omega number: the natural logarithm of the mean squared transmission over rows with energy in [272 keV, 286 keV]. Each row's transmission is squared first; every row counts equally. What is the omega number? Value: 5.82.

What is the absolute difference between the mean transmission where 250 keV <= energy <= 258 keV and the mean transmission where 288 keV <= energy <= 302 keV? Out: 1.5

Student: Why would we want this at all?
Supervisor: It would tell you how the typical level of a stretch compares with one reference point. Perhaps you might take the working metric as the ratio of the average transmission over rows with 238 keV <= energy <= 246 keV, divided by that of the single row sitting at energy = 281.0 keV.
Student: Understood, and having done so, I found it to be 0.79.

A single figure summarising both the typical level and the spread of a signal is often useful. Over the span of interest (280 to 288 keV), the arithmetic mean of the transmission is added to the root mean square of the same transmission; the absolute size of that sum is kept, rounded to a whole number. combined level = 36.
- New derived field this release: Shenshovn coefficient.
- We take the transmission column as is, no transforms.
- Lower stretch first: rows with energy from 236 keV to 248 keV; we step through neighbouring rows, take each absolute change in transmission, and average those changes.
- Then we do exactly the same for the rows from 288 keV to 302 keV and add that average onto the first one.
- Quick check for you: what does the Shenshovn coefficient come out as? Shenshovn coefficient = 1.75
